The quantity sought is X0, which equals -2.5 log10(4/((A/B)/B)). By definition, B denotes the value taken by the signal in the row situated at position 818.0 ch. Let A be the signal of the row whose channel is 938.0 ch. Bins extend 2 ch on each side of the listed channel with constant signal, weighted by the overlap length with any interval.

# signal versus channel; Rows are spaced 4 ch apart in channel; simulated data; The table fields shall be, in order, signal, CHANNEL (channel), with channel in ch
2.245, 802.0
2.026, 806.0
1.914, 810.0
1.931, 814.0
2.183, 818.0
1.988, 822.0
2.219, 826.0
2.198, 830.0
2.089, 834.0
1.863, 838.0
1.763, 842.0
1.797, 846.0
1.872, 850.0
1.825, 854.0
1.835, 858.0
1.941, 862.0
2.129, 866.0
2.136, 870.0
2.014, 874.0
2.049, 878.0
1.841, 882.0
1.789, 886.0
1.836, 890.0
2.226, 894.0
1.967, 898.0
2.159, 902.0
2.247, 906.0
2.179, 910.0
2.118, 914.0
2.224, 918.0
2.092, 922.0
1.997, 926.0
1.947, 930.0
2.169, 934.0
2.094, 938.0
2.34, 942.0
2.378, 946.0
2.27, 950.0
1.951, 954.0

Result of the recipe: -2.40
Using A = 2.094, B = 2.183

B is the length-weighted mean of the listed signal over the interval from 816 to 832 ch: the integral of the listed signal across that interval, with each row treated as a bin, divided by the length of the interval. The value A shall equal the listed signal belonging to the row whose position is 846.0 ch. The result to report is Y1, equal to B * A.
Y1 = 3.9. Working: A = 1.797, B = 2.15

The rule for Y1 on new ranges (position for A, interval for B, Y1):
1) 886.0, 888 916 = 3.8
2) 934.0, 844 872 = 4.2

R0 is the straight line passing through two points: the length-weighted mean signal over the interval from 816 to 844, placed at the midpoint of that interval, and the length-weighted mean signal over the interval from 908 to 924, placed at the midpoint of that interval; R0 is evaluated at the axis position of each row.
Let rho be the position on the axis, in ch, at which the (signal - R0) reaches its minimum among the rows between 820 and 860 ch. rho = 842.0 ch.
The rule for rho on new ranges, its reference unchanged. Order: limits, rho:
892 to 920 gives 898.0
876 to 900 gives 886.0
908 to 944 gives 930.0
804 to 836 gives 810.0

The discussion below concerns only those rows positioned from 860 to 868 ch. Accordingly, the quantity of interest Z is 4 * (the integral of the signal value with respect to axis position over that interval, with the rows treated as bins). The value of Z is 65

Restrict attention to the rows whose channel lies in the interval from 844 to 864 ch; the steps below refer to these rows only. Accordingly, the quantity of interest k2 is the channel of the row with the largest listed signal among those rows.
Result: 862.0 ch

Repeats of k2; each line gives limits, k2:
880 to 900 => 894.0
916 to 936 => 918.0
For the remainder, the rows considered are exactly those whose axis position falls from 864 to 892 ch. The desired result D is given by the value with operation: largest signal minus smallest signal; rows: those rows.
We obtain 0.35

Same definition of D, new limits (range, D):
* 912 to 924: 0.13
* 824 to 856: 0.46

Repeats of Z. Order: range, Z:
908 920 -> 104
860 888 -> 222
